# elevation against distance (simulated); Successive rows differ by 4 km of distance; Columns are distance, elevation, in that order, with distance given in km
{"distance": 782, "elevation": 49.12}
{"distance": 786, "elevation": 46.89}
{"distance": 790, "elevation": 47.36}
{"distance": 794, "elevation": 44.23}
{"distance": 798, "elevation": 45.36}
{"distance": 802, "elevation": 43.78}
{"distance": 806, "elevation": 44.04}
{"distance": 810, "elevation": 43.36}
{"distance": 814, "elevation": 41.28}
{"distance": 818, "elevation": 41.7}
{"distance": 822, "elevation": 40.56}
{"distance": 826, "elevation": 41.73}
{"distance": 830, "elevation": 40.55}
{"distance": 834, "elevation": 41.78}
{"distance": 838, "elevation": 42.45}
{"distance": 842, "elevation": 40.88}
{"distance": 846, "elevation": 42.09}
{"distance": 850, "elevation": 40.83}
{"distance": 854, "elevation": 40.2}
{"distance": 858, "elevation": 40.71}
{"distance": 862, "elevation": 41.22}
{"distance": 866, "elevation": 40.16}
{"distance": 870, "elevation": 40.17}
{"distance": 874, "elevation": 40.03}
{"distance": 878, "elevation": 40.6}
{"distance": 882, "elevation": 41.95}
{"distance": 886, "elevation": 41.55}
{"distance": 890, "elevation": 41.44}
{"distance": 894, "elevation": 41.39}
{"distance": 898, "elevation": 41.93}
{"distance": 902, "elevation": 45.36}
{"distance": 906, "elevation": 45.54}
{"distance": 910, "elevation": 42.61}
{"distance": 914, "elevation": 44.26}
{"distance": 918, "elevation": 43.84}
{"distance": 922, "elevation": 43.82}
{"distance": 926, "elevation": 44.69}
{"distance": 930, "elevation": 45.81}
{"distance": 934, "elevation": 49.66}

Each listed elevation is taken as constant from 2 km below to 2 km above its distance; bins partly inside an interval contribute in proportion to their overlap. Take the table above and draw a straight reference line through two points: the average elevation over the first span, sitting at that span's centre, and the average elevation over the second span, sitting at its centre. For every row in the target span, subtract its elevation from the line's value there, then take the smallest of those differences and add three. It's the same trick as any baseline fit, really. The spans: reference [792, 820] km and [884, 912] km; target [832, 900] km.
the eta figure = 3.7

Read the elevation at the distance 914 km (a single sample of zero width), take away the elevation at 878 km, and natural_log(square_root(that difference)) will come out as 0.65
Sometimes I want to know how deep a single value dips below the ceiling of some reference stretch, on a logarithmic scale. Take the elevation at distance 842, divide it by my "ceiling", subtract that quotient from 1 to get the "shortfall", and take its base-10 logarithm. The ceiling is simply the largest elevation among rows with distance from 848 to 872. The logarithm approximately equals -2.08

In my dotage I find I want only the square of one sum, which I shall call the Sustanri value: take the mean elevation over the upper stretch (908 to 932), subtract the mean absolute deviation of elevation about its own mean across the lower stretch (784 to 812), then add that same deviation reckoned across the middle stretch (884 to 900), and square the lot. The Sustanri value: 1852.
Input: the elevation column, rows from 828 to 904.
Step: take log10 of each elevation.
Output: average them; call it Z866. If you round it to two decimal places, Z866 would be 1.62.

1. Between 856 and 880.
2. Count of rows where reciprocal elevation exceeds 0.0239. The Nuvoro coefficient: 6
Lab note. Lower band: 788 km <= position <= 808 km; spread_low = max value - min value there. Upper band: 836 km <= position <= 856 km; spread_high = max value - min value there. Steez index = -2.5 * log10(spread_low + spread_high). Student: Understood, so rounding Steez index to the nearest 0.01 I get -1.91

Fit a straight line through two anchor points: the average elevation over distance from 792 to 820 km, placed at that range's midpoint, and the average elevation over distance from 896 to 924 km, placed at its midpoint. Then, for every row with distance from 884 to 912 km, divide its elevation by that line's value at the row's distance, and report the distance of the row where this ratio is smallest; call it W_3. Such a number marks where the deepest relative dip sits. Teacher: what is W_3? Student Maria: 894 km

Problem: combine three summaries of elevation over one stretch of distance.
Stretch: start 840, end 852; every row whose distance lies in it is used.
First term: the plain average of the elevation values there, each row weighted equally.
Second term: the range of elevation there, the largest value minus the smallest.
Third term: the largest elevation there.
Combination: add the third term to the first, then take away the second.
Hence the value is 82.1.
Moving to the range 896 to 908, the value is 86.2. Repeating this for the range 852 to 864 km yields 80.9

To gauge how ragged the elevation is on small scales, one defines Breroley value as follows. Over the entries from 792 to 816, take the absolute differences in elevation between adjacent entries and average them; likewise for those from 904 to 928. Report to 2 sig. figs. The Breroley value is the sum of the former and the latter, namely 2.3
